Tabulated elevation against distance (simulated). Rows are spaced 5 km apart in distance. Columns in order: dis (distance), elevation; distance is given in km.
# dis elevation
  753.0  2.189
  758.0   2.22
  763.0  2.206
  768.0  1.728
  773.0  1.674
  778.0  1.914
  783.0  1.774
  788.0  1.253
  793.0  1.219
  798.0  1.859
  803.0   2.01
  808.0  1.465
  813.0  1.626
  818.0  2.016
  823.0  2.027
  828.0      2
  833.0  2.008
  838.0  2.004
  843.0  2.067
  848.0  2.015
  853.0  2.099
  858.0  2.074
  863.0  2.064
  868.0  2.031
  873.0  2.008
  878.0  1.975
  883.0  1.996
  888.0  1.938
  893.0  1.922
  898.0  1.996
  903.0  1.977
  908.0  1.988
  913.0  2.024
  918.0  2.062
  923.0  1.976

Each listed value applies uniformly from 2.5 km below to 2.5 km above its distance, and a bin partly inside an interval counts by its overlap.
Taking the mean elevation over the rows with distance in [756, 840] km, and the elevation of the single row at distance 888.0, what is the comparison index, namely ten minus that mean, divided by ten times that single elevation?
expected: 0.422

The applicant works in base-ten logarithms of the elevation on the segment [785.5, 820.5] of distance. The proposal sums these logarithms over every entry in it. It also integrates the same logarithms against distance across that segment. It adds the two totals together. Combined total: 8.6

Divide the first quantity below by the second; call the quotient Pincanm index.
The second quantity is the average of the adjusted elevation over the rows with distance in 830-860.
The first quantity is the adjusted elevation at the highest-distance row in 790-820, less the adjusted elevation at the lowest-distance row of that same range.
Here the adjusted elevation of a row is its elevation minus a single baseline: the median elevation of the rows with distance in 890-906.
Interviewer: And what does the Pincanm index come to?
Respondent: 12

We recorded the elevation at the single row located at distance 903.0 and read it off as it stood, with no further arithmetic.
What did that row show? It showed 1.977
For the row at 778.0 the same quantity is 1.914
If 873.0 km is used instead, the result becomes 2.008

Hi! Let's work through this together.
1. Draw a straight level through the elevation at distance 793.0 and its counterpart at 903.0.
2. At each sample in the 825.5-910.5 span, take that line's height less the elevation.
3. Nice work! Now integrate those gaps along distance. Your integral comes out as -23.3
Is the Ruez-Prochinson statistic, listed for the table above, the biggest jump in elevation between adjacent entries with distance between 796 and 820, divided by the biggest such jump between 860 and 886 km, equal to 17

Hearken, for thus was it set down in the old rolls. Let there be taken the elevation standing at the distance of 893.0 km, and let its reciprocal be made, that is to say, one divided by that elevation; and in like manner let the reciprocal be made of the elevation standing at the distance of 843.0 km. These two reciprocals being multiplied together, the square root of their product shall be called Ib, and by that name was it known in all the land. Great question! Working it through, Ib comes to 0.502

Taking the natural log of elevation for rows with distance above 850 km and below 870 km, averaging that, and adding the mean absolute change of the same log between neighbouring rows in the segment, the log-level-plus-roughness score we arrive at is 0.74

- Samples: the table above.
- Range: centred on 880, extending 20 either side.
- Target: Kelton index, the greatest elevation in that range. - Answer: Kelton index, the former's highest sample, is 2.064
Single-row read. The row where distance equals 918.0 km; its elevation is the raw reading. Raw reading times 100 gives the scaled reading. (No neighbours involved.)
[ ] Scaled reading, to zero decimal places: 206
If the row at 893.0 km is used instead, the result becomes 192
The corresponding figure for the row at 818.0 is 202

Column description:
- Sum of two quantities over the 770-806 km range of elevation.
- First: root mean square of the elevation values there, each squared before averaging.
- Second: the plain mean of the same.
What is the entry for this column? 3.37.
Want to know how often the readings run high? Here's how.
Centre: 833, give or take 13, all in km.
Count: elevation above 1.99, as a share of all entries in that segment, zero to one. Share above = 1.0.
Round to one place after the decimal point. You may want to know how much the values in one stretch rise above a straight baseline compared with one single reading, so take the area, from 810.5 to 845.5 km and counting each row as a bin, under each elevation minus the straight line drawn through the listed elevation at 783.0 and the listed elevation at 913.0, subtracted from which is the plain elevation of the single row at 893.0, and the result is 1.7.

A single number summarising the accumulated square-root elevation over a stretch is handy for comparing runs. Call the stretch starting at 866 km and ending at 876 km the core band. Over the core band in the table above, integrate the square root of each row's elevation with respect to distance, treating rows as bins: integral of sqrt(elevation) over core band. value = 14.2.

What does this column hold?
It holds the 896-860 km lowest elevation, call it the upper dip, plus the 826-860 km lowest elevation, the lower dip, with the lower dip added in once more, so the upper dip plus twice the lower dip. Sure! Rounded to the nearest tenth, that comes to 5.9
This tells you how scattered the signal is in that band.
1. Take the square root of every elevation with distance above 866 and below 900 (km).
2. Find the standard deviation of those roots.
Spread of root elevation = 0.01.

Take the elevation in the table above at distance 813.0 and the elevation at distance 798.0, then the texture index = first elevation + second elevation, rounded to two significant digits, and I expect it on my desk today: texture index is 3.5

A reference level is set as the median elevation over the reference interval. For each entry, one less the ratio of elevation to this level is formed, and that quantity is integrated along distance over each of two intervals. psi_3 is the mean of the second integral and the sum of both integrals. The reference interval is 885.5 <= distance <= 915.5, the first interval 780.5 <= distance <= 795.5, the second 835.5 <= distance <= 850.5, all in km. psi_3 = 1.8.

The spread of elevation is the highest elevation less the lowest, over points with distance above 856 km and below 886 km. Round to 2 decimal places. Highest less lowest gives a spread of 0.10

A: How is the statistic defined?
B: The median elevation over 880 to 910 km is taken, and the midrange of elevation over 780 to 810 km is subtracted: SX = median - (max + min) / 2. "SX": 0.37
